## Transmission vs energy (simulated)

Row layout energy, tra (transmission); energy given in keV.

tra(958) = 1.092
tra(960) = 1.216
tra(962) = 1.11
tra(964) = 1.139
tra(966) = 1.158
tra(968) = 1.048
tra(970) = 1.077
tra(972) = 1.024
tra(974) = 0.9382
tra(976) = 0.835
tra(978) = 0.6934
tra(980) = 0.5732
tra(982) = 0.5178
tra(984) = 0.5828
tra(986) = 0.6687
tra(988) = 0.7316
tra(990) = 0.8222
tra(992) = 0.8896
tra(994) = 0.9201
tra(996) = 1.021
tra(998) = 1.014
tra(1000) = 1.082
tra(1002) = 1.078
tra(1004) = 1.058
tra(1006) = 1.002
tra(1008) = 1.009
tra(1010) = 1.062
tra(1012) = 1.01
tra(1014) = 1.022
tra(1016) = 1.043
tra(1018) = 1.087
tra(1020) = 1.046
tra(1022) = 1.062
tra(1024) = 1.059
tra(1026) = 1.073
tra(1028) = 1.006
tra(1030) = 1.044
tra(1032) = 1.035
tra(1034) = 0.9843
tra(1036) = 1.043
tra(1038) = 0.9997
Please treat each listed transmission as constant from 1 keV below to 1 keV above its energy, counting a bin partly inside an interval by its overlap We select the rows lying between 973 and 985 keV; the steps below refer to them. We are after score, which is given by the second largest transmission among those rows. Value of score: 0.835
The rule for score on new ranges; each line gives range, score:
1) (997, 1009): 1.078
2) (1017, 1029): 1.073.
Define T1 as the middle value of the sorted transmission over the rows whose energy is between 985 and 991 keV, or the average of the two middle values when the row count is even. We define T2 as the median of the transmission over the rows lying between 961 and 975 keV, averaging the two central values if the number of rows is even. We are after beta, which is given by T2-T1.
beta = 0.3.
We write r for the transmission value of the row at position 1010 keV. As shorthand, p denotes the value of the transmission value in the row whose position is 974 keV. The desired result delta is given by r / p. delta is 1.13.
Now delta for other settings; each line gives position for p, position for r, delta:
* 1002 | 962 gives 1.03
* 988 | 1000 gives 1.48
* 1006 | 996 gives 1.02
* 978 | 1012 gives 1.46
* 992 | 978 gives 0.78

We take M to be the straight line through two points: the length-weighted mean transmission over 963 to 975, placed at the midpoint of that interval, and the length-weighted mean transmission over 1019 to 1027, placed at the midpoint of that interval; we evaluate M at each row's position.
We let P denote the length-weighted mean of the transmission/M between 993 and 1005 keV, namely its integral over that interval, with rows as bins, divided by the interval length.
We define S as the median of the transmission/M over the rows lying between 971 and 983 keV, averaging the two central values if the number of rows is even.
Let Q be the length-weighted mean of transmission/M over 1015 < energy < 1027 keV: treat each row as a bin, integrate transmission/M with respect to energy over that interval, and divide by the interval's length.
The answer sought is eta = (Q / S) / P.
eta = 1.4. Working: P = 0.97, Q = 1.00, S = 0.72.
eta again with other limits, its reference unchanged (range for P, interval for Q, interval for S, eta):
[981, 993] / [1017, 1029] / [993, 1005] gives 1.5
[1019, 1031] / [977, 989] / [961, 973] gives 0.6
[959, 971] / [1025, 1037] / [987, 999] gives 1.1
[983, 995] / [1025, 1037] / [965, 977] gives 1.4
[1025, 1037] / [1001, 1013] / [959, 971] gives 1.0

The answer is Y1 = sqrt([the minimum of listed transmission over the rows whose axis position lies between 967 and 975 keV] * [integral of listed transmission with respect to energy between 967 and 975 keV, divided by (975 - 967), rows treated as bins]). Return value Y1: 0.98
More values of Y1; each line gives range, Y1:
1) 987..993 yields 0.77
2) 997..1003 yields 1.04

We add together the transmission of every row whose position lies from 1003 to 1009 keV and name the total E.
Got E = 3.07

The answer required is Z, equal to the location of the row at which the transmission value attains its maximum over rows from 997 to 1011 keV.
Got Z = 1000 keV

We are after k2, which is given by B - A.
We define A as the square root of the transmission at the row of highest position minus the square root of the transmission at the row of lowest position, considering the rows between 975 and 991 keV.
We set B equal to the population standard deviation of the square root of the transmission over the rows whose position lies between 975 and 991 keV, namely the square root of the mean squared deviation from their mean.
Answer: 0.07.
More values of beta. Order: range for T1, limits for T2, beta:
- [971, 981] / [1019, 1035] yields 0.2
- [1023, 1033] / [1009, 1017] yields 0.0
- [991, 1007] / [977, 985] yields -0.4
